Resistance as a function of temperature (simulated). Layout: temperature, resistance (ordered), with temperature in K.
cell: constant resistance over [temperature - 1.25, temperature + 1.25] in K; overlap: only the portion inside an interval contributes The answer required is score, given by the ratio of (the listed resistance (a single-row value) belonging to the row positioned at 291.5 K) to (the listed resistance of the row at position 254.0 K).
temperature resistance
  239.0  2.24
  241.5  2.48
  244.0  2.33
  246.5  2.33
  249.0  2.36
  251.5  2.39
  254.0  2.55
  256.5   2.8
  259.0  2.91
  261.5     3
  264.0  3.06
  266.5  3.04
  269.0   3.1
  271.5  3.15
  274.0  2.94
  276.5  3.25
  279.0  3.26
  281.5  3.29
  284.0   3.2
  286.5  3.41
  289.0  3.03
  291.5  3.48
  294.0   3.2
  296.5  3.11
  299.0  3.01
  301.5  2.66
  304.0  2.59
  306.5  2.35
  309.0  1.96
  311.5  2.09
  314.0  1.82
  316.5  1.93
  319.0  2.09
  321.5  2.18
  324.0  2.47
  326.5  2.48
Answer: 1.36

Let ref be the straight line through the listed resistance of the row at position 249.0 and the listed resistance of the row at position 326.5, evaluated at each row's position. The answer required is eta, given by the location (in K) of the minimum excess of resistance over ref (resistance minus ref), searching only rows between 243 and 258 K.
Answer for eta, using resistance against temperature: 246.5 K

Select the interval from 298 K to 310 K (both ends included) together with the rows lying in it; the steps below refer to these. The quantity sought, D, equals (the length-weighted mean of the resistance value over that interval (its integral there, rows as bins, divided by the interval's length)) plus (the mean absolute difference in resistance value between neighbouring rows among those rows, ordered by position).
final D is 2.78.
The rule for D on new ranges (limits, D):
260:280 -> 3.20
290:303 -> 3.29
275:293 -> 3.46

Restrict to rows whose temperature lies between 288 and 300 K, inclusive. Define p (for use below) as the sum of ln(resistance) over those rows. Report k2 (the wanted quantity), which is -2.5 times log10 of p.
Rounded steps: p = 5.8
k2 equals -1.90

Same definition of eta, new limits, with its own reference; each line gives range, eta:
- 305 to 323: 314.0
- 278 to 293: 289.0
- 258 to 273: 259.0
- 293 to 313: 309.0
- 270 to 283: 274.0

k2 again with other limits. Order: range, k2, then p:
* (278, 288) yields -1.69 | 4.8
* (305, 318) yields -1.37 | 3.5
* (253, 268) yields -2.01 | 6.4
